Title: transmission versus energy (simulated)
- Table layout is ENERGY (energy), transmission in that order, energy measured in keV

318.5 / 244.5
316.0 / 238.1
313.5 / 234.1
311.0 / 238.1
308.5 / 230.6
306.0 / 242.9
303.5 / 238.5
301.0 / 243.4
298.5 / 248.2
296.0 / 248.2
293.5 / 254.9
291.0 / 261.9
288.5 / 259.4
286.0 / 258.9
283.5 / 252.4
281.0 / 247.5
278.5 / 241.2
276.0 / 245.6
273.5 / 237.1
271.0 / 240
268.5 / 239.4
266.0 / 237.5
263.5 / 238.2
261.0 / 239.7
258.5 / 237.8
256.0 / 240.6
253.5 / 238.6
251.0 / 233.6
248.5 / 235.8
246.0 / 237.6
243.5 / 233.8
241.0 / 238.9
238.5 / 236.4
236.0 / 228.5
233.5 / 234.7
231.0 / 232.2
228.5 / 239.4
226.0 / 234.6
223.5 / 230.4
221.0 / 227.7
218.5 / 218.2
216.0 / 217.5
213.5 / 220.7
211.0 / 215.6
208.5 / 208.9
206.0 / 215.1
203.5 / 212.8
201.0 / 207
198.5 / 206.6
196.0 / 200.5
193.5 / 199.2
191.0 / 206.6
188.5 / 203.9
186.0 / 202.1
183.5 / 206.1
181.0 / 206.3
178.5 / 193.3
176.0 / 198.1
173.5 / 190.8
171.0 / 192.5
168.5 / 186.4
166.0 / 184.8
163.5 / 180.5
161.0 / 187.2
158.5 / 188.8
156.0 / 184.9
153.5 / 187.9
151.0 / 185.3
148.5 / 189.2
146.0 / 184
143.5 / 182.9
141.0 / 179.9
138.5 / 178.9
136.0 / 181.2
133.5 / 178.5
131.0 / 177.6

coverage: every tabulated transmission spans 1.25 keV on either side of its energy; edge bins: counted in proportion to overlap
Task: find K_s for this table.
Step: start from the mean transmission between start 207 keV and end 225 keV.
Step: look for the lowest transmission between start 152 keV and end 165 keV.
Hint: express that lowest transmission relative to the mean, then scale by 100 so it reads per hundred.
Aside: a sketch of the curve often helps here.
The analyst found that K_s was 82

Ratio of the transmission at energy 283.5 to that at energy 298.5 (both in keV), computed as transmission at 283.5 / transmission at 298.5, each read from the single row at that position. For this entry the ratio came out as 1.02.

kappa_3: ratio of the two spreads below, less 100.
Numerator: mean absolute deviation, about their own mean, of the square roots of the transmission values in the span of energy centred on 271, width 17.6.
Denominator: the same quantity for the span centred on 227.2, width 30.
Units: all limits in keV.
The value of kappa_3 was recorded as -99.7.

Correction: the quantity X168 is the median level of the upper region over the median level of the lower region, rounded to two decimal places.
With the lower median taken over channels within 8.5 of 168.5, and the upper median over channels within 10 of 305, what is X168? 1.29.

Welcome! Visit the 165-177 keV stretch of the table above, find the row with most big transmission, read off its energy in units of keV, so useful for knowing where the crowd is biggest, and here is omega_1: 176.0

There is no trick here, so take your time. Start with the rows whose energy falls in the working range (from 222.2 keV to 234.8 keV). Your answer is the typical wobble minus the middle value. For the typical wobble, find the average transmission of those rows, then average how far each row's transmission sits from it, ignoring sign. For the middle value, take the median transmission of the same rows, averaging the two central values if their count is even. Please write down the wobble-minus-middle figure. -232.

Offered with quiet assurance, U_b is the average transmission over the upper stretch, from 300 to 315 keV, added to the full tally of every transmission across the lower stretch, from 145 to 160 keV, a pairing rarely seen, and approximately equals 1358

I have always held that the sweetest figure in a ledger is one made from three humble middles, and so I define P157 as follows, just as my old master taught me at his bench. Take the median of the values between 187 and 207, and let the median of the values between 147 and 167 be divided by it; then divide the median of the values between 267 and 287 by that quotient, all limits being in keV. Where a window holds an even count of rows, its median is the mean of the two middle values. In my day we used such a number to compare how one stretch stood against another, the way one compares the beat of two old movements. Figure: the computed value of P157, 270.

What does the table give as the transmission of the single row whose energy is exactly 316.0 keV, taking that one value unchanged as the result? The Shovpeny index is 238.1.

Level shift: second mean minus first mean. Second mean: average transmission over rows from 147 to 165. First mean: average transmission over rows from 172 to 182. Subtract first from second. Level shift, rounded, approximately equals -11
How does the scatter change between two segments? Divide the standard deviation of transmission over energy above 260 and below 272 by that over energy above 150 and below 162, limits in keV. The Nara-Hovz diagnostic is 0.6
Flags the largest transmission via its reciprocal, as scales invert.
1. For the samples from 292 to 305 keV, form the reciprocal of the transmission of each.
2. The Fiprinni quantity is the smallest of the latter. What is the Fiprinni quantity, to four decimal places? 0.0039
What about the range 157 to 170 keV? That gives 0.0053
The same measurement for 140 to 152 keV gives 0.0053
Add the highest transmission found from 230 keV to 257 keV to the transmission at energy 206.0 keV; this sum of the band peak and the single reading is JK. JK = 456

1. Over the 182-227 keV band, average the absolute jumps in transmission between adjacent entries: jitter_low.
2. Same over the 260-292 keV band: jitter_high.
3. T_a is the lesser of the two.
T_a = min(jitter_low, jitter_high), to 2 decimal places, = 3.43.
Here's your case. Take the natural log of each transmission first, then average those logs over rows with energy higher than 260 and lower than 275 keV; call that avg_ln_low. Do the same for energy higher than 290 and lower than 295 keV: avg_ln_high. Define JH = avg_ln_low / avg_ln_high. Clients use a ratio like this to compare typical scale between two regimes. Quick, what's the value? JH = 0.99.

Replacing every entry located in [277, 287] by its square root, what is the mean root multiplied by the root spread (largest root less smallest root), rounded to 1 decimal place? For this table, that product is 8.8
